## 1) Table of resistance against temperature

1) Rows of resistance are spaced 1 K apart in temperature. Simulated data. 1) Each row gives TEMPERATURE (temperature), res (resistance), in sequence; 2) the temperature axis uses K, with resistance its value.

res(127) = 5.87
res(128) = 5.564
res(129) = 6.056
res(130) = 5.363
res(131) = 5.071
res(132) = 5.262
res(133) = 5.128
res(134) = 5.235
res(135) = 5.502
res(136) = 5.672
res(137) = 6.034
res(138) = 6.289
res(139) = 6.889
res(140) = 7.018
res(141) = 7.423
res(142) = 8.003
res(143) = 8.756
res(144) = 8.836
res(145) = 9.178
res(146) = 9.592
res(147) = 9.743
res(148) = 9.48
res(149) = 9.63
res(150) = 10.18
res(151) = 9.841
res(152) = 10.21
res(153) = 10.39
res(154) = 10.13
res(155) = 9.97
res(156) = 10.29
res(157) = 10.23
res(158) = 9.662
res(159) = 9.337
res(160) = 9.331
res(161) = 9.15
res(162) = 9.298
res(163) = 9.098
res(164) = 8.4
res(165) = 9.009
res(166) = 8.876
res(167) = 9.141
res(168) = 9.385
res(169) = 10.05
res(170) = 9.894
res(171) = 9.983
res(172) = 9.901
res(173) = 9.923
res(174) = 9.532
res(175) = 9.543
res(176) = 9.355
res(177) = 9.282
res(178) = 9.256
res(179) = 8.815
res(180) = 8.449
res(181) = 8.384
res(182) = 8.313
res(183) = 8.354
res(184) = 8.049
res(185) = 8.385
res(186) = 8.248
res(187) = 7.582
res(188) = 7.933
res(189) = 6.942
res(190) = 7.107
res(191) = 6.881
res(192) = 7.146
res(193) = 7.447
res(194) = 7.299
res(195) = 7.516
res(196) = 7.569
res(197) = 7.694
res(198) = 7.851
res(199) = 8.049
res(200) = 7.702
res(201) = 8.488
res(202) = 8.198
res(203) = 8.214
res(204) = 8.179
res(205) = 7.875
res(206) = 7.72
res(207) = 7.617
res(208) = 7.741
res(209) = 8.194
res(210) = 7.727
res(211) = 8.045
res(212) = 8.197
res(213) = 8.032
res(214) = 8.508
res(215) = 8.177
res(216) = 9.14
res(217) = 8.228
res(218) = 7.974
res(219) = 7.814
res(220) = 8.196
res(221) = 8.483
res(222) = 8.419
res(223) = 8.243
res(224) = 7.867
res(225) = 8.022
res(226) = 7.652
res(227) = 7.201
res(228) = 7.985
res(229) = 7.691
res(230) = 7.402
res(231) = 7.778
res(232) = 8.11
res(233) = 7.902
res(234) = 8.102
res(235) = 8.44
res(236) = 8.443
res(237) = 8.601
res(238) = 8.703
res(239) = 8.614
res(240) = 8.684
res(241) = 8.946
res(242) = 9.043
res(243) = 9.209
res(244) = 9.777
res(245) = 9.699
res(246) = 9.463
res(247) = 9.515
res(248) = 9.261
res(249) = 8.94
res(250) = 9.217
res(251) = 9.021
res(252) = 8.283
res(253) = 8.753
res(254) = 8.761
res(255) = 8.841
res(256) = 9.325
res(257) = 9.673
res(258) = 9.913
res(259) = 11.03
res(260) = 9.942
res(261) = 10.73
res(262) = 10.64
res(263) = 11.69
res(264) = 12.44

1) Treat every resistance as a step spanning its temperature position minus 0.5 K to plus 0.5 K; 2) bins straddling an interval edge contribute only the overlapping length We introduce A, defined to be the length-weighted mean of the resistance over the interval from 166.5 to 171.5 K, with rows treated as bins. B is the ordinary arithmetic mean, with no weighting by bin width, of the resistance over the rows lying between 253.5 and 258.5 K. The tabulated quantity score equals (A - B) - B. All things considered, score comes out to -8.9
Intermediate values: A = 9.7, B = 9.3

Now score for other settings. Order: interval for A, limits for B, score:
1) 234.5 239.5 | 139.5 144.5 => -7.5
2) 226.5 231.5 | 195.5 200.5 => -7.9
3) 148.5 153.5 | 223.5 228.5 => -5.4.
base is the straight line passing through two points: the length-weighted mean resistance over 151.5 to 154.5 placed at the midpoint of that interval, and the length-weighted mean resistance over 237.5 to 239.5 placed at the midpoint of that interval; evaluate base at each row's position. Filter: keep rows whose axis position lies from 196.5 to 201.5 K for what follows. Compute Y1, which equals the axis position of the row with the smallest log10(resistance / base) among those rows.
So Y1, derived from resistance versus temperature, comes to 197 K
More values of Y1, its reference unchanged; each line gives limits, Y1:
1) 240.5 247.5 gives 241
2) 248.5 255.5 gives 252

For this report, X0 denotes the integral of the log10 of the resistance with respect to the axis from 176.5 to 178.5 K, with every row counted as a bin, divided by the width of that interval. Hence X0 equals 0.97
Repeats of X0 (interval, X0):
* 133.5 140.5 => 0.78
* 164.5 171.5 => 0.98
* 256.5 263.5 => 1.02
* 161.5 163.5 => 0.96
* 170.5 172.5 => 1.00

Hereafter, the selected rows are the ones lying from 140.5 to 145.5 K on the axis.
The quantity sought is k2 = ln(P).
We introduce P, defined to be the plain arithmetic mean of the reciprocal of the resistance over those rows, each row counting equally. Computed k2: -2.13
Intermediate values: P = 0.119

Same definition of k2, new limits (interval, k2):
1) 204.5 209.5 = -2.06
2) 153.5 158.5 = -2.31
